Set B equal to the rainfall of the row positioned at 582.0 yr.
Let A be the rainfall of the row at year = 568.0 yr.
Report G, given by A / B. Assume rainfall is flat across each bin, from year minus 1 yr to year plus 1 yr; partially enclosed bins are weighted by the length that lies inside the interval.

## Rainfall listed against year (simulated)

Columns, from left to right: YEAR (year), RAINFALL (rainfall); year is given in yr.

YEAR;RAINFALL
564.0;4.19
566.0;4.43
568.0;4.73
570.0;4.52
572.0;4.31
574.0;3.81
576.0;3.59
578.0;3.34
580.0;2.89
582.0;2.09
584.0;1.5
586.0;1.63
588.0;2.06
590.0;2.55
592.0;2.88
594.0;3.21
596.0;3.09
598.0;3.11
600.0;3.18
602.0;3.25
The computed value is 2.3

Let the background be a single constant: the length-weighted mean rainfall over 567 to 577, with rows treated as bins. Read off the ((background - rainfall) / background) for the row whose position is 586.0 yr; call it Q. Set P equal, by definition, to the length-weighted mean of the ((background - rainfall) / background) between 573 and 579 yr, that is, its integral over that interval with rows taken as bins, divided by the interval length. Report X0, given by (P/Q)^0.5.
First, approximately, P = 0.15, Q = 0.6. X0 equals 0.5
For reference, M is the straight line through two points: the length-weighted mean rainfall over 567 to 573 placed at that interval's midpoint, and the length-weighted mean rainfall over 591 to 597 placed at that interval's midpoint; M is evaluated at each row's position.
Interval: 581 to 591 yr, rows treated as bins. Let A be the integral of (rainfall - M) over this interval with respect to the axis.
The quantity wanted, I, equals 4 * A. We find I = -63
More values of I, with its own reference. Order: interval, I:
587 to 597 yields -17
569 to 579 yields -15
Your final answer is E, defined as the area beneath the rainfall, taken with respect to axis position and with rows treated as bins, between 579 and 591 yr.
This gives 25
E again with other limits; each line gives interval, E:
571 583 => 40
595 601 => 19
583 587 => 6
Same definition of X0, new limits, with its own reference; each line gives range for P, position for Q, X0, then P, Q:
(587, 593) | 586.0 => 0.8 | 0.40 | 0.6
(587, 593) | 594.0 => 1.3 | 0.40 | 0.2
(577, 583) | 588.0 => 0.8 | 0.34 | 0.5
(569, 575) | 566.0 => 0.3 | -0.01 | -0.1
